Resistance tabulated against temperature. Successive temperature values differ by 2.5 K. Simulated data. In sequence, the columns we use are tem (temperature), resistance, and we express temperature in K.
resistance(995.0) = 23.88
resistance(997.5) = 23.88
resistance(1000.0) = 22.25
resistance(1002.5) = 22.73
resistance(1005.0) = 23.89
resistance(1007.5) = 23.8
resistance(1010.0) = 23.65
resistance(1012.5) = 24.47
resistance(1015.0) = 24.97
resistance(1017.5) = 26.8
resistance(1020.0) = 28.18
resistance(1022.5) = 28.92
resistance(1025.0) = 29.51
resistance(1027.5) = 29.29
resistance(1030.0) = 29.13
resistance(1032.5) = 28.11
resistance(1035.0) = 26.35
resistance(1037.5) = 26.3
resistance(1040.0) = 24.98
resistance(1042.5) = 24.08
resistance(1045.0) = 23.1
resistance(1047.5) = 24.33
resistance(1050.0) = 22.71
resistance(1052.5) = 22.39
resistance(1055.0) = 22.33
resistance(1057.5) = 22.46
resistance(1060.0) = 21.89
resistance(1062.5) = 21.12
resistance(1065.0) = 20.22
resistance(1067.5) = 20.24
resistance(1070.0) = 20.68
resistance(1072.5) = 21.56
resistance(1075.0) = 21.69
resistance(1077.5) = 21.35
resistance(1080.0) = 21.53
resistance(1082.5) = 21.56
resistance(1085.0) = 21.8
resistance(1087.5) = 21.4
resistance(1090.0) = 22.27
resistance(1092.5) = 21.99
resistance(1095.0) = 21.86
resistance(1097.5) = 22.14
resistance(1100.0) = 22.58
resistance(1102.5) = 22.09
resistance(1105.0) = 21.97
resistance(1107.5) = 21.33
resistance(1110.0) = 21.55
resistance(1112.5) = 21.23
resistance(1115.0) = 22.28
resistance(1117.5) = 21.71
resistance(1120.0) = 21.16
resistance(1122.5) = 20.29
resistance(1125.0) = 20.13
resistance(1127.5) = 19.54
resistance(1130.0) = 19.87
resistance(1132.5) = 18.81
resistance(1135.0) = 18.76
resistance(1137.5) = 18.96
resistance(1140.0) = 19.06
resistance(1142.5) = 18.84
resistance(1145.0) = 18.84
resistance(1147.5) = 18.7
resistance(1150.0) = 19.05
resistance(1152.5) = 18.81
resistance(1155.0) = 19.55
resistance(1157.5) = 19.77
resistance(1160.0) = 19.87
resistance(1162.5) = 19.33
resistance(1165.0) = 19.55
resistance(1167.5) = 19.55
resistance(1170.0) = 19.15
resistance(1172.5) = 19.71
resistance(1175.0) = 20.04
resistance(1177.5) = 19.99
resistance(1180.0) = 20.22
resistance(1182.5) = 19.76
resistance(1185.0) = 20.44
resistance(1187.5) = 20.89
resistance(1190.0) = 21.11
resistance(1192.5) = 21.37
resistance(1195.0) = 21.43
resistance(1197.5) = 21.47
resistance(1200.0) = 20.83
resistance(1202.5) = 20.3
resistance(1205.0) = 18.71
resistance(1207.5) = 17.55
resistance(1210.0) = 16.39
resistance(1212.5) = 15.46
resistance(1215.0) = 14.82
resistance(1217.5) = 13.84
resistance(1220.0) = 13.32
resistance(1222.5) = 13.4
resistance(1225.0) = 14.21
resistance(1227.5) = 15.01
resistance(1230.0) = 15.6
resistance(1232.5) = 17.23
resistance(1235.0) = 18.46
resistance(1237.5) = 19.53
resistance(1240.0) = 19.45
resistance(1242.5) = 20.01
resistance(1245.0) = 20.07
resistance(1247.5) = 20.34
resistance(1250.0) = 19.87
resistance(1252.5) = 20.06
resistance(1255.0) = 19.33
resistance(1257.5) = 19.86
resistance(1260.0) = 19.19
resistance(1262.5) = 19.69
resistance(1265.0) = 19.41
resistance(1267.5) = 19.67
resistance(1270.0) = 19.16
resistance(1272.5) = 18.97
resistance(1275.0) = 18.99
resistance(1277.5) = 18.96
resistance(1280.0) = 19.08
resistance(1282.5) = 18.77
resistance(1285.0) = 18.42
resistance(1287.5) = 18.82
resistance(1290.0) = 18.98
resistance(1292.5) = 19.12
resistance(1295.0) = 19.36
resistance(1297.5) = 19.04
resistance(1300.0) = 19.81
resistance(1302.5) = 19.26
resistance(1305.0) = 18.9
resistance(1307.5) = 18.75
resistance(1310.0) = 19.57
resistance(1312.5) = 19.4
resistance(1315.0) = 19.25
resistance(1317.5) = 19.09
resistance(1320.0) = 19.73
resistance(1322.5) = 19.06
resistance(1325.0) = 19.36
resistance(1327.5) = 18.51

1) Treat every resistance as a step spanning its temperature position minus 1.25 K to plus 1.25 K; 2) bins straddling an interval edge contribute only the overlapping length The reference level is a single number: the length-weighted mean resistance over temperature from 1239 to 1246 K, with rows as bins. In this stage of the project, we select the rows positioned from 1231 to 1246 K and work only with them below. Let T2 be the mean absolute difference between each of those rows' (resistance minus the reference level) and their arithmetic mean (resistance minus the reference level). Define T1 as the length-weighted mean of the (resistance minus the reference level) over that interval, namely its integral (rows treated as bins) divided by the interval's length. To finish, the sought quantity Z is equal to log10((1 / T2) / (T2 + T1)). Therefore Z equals 1.3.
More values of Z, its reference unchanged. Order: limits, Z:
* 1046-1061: -0.3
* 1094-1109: 0.2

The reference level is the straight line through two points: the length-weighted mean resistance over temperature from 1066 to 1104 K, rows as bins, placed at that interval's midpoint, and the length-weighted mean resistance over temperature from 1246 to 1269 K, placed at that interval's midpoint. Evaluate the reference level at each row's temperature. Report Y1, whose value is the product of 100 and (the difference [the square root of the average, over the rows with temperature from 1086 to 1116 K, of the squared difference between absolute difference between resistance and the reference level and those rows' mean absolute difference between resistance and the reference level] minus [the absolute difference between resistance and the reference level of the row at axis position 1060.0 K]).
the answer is 29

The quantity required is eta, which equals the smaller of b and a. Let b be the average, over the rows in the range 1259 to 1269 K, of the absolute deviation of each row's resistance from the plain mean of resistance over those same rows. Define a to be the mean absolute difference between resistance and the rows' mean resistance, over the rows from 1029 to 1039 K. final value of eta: 0.190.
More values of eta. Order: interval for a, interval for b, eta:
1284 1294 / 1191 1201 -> 0.215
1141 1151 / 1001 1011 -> 0.096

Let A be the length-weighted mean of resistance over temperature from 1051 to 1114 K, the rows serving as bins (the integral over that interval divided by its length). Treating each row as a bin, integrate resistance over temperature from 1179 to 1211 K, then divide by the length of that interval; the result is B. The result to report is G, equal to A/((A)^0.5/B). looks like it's 93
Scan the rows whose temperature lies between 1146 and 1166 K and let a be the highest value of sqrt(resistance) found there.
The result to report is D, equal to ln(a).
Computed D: 1.49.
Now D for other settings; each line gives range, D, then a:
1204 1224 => 1.46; 4.33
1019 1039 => 1.69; 5.43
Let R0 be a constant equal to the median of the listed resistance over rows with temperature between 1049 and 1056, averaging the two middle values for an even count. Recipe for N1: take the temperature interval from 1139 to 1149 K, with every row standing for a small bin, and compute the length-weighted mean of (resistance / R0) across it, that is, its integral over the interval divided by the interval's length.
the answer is 0.84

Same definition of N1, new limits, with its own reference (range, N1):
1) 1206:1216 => 0.72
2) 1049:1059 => 1.00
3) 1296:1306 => 0.86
